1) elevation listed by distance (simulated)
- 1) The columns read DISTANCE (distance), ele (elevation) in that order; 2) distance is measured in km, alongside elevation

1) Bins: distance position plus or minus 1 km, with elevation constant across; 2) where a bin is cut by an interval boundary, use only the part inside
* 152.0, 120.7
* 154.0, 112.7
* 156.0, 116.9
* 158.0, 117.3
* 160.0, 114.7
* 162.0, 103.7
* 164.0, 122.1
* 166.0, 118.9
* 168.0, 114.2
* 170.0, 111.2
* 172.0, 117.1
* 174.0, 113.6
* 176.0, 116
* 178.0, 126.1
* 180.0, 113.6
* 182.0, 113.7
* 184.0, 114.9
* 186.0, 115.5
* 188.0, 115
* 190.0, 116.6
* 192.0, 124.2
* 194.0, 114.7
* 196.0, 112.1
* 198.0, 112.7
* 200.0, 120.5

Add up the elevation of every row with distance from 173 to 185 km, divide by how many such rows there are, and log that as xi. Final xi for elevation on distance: 116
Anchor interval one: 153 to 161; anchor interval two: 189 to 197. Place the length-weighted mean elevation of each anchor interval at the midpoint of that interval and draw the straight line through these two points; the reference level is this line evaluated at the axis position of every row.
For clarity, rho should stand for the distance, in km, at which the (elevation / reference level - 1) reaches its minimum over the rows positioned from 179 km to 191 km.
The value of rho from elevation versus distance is 180.0 km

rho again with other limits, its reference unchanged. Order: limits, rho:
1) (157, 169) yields 162.0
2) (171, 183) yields 180.0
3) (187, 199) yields 196.0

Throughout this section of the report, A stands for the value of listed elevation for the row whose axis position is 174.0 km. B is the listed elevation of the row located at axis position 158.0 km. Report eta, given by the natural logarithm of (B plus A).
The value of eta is 5.44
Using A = 113.6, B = 117.3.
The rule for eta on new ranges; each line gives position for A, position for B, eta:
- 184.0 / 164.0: 5.47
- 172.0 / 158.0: 5.46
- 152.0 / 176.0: 5.47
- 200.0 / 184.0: 5.46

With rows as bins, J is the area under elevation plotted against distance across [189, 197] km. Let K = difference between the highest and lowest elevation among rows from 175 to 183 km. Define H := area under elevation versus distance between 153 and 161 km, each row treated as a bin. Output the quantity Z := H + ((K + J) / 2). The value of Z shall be 1397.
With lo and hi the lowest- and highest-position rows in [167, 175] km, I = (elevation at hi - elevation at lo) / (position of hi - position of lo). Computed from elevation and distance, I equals -0.1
